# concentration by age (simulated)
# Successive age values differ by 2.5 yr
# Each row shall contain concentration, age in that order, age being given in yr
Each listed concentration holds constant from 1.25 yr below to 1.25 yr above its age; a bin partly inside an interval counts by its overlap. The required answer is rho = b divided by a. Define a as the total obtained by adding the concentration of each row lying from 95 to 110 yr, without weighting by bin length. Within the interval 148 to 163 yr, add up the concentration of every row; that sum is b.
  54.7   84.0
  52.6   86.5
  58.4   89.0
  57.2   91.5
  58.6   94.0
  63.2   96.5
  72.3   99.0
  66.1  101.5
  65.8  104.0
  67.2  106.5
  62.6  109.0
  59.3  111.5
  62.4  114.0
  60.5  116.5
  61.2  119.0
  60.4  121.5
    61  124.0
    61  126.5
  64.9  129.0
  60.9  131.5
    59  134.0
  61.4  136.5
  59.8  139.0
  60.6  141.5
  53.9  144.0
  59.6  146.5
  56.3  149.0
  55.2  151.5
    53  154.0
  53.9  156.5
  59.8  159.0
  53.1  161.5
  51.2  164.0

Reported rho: 0.8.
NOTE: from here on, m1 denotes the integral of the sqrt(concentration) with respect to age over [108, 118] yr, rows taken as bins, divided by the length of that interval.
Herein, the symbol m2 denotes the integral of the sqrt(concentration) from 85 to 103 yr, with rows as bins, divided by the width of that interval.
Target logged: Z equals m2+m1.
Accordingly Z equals 15.6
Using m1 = 7.8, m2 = 7.81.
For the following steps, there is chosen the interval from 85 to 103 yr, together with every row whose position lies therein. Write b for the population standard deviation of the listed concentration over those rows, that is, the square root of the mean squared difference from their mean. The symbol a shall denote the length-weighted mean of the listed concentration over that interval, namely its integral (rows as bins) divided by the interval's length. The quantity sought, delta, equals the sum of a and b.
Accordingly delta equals 67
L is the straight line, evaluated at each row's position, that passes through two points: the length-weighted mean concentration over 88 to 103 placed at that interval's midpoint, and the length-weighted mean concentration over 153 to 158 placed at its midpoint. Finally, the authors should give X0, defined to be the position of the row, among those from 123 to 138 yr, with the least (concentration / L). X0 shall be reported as 134.0 yr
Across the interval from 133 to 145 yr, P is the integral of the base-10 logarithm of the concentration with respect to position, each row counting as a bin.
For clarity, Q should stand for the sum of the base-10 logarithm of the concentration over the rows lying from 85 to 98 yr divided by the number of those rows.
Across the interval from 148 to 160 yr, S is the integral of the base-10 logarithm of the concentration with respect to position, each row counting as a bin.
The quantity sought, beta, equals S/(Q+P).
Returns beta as 0.91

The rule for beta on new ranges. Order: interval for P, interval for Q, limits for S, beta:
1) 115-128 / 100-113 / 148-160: 0.84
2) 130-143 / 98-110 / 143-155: 0.84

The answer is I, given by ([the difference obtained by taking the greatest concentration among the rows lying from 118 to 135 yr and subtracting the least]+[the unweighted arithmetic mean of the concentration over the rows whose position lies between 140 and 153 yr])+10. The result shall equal 73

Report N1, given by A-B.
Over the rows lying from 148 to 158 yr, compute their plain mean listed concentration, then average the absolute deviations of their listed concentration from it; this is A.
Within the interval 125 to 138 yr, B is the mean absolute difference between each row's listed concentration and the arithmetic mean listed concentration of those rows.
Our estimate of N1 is -0.2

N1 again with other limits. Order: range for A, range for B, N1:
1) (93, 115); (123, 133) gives 1.8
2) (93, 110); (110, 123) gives 2.3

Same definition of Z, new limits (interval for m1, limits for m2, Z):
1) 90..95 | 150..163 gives 15.0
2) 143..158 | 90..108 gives 15.5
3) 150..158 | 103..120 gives 15.3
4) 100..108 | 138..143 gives 15.9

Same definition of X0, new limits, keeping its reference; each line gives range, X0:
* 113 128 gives 116.5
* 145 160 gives 154.0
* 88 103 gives 91.5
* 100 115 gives 111.5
